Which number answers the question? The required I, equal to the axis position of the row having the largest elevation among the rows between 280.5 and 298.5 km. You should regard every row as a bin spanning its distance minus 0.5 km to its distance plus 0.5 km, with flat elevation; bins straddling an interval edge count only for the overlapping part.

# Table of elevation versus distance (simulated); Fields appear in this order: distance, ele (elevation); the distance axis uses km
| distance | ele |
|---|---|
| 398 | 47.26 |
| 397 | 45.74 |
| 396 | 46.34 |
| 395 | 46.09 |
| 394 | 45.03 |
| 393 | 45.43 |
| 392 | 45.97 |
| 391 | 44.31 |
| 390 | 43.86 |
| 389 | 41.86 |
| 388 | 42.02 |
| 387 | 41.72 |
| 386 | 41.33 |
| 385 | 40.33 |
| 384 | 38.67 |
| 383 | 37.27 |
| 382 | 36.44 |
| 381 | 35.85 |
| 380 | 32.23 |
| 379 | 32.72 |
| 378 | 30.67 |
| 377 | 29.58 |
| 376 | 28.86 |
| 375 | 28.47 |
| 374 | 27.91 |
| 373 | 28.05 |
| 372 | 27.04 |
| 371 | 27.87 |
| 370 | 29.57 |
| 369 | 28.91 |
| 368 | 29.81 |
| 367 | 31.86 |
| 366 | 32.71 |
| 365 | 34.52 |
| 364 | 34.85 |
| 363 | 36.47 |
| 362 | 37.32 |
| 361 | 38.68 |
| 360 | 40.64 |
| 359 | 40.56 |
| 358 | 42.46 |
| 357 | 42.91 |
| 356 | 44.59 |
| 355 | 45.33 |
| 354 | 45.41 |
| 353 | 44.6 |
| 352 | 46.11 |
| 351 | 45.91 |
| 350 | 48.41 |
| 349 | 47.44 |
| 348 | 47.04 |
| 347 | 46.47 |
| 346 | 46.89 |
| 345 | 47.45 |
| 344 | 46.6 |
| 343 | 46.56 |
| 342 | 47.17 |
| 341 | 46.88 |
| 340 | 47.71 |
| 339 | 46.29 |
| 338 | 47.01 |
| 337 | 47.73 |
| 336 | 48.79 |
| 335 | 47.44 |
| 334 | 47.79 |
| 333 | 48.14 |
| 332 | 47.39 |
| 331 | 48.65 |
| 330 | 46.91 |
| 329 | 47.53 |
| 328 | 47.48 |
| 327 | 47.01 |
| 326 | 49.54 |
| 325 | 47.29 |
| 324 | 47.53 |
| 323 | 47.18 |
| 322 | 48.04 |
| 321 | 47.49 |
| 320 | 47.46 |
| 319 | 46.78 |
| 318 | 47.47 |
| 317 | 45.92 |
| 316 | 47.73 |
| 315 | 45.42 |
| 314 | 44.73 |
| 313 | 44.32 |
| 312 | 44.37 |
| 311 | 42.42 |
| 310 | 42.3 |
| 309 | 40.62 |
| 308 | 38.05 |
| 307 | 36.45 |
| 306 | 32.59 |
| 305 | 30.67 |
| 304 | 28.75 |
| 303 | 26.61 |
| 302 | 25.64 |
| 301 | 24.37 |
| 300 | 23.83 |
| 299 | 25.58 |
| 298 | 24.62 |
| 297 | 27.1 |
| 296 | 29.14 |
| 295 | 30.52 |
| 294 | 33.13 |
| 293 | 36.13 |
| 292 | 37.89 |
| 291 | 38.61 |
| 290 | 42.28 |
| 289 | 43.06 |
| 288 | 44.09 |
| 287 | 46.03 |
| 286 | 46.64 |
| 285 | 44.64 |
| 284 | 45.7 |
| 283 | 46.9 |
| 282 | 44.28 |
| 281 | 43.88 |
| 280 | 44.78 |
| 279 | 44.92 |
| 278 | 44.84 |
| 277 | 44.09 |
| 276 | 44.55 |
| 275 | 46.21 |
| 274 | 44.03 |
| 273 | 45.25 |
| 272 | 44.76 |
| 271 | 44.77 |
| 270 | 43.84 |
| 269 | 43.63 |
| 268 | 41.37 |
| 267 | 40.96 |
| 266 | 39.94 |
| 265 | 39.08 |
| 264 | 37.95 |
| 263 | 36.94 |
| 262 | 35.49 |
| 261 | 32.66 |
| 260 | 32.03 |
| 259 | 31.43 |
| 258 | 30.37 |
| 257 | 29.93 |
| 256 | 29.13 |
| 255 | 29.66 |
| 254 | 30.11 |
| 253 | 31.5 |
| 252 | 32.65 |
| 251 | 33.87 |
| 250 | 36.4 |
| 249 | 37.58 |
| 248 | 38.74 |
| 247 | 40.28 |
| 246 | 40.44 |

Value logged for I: 283 km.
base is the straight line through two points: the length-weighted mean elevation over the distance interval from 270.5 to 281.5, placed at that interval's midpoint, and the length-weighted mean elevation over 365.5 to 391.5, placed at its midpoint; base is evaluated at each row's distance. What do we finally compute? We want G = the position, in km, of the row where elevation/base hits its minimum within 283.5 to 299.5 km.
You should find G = 298 km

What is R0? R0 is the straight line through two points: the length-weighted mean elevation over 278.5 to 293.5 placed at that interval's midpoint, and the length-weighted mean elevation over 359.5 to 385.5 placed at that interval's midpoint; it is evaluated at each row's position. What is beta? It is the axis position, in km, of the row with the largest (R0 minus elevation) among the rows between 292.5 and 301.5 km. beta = 300 km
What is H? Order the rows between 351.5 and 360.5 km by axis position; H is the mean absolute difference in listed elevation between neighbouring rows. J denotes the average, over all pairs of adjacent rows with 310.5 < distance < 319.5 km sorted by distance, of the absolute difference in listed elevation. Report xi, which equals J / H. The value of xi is 1.3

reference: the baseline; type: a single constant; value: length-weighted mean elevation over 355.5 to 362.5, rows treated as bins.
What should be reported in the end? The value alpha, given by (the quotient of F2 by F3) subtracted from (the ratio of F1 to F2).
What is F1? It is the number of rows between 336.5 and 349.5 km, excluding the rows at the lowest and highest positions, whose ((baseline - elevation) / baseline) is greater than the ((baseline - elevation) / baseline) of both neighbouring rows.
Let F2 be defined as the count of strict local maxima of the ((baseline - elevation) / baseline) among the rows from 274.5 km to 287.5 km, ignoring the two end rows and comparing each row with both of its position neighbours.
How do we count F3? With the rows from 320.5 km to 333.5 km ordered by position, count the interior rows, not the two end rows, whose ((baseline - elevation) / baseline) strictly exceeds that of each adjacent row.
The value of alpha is 0.7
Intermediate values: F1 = 4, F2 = 3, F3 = 5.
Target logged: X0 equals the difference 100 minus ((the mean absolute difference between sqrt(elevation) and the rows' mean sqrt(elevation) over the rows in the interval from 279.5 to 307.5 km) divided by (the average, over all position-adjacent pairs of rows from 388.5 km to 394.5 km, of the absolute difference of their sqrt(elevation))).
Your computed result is 91.8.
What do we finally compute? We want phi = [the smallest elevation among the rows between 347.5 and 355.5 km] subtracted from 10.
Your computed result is -35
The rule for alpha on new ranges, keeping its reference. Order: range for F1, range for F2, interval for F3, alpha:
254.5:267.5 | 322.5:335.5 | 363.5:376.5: -1.1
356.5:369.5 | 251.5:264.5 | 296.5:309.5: 0.5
